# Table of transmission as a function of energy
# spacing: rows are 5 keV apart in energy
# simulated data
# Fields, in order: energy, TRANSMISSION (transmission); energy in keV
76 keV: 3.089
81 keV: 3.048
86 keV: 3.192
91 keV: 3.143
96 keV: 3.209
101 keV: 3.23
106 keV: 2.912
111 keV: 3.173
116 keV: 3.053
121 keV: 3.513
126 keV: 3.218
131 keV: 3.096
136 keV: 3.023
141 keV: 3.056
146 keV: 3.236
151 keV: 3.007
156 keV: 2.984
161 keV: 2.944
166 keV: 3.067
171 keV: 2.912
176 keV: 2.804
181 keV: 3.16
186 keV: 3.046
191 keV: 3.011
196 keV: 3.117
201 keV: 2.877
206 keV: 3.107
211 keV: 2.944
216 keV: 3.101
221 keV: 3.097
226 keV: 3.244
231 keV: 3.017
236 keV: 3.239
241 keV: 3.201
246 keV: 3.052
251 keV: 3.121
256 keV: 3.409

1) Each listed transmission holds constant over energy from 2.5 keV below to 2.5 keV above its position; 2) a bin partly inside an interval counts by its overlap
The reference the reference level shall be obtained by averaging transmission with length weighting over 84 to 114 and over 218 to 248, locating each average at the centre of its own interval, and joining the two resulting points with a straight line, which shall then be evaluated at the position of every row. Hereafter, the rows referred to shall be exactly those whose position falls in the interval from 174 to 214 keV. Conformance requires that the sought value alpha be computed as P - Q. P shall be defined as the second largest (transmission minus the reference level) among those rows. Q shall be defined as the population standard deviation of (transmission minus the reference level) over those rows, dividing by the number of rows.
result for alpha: -0.14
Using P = -0.03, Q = 0.12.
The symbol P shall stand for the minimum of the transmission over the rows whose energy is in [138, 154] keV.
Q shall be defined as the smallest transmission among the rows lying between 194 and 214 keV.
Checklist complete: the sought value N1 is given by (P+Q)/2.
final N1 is 2.94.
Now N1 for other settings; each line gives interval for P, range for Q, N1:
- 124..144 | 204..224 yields 2.98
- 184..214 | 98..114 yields 2.89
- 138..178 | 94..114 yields 2.86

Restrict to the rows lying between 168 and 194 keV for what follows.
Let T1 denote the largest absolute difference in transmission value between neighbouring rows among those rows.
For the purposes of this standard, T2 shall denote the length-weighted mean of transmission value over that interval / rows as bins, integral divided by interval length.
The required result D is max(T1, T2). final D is 2.99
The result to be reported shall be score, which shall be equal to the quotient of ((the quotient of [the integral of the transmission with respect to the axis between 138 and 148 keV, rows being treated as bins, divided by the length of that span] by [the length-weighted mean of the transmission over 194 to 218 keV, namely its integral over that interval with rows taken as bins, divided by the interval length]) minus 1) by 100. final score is 0.0004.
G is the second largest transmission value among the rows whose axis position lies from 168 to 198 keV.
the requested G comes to 3.117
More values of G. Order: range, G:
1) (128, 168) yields 3.096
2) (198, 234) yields 3.107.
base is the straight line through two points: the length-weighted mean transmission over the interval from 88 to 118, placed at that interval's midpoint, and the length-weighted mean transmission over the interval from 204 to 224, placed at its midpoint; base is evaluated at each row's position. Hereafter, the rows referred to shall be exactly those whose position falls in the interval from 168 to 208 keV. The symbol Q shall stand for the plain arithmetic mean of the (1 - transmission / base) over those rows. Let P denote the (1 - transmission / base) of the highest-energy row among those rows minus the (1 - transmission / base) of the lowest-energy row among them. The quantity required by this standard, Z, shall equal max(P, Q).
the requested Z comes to 0.024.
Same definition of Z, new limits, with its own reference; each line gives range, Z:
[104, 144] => -0.006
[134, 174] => 0.030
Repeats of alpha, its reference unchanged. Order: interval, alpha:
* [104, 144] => -0.09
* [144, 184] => -0.11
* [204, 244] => 0.00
